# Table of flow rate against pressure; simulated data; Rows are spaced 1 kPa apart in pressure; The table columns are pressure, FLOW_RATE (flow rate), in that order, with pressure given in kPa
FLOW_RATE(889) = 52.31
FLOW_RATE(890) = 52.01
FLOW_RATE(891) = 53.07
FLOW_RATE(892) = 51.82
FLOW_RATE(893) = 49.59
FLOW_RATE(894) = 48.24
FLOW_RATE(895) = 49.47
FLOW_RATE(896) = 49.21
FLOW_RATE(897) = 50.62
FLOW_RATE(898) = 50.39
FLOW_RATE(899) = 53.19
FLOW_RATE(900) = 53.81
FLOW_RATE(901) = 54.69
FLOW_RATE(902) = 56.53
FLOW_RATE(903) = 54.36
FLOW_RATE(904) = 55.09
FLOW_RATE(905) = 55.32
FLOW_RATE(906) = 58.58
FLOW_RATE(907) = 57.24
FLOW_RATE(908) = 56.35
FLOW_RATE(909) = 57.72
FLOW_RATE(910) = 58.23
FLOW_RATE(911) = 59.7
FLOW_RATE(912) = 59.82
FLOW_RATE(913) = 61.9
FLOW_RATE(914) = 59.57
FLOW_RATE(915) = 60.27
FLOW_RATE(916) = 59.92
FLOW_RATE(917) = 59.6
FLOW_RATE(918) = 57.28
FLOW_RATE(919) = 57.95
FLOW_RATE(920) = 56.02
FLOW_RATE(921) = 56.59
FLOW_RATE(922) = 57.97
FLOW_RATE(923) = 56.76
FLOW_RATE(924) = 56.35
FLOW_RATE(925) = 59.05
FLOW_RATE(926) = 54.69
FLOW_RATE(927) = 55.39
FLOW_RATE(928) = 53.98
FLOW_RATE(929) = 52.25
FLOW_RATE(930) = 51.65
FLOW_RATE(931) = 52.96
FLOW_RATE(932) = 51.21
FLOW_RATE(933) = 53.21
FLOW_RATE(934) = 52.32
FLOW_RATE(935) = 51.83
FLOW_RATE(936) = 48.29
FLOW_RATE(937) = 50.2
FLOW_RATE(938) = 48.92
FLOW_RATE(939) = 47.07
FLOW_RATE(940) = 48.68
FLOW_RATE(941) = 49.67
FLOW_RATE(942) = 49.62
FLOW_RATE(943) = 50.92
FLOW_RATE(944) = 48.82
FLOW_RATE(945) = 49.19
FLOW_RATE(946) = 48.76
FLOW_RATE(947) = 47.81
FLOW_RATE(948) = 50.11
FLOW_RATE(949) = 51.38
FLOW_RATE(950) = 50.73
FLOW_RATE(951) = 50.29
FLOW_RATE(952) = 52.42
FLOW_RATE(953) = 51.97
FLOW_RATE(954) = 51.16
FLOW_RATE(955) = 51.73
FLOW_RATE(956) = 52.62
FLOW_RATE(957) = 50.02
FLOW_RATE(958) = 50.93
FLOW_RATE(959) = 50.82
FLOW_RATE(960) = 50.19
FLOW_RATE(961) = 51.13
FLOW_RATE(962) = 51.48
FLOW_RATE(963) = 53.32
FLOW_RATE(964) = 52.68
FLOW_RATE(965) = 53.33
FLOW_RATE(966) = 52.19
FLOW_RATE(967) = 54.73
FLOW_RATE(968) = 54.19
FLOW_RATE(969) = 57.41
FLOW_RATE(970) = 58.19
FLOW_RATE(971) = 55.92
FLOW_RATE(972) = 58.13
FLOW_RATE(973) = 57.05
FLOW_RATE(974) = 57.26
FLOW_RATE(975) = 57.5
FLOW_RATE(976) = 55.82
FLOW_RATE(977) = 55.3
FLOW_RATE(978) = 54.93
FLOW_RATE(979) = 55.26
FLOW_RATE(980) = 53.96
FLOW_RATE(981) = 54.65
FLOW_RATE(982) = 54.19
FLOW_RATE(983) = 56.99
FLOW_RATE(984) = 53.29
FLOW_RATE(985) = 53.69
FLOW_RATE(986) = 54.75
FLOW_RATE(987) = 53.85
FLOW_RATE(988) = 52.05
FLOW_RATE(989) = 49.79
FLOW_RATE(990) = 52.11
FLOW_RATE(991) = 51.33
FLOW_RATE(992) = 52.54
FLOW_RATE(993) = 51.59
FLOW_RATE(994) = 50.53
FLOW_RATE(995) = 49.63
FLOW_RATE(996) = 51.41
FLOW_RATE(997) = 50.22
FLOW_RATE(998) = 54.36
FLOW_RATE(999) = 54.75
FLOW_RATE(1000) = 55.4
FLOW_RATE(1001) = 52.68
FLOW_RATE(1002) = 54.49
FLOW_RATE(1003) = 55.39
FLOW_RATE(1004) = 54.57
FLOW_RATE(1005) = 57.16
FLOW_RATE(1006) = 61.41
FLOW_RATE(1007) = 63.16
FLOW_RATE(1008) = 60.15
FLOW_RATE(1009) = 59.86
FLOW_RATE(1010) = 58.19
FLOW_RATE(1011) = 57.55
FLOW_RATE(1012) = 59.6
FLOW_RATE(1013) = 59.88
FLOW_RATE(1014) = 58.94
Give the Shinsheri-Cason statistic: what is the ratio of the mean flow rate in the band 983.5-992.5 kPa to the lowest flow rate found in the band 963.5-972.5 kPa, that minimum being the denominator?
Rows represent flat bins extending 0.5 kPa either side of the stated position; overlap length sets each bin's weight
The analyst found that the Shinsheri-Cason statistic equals 1.01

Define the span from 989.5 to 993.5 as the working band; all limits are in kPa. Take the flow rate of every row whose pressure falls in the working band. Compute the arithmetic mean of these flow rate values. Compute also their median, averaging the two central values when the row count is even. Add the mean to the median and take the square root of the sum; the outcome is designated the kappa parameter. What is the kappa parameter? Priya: 10.2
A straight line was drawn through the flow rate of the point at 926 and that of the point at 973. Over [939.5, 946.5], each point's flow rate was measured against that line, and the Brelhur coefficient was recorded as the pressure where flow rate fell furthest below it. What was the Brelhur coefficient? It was 946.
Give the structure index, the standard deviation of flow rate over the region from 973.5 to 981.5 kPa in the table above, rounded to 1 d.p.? 1.2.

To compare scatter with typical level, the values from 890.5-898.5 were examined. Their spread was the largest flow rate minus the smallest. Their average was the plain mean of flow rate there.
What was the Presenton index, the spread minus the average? -45.5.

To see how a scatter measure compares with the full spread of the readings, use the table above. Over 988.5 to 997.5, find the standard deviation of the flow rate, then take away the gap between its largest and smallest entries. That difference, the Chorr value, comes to -1.9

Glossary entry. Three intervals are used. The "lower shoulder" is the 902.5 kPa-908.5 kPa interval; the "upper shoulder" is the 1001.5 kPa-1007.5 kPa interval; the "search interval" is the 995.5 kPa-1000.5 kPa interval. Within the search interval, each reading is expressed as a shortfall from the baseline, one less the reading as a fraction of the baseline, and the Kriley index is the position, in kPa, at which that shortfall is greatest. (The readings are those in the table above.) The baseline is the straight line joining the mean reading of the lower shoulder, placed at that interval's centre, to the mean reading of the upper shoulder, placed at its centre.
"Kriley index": 997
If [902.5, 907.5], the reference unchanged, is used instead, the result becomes 903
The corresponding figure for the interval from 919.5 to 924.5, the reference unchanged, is 920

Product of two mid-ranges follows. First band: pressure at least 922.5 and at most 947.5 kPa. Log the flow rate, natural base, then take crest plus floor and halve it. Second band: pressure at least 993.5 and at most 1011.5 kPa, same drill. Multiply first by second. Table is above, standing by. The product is 16.0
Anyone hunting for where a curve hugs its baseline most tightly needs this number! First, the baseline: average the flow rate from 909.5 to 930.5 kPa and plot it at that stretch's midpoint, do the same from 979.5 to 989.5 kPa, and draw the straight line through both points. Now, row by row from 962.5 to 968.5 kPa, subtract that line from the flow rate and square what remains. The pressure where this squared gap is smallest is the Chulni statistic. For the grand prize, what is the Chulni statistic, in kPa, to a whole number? 967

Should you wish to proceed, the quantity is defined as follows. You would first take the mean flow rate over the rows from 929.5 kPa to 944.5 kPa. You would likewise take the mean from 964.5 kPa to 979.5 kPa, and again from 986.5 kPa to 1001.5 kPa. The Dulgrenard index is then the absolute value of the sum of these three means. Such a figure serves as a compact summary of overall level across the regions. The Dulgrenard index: 158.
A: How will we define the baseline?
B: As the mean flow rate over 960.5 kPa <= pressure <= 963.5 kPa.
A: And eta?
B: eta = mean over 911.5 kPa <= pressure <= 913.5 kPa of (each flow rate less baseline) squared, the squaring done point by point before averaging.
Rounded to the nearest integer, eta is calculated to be 80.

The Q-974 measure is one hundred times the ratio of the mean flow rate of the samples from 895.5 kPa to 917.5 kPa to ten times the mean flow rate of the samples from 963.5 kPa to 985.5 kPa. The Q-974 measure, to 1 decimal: 10.2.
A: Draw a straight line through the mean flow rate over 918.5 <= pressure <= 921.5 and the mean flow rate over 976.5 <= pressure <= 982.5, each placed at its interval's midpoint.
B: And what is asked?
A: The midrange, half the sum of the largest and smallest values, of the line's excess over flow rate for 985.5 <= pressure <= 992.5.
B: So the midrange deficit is 2.2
